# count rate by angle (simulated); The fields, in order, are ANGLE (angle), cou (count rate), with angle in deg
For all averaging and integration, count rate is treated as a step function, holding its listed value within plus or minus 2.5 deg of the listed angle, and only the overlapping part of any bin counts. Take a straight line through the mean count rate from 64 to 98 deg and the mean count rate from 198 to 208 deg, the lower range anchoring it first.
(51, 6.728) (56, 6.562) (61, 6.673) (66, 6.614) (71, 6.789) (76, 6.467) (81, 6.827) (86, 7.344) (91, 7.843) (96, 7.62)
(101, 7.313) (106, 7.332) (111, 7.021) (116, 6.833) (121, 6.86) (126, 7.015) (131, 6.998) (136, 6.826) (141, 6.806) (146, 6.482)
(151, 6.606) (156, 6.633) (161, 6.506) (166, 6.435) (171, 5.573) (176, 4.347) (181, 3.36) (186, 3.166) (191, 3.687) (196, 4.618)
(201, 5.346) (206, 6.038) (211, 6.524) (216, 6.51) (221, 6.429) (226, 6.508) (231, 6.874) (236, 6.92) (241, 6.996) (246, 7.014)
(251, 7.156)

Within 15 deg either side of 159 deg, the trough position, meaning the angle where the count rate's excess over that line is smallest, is 171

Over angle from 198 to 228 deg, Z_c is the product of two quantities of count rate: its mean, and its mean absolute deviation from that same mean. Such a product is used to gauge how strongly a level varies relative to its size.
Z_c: 2.2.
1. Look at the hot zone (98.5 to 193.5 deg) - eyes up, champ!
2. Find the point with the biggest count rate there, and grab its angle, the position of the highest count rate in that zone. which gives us 106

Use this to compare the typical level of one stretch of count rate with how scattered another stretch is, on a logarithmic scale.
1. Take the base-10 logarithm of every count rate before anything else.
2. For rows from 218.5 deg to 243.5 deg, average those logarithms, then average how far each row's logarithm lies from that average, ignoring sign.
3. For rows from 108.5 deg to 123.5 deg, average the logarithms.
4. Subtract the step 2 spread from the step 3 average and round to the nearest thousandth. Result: 0.825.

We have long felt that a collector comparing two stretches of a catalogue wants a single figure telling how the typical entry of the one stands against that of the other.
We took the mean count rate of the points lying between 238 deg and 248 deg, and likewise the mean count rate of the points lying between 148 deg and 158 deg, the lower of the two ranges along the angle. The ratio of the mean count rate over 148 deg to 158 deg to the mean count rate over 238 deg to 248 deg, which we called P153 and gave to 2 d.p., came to 0.94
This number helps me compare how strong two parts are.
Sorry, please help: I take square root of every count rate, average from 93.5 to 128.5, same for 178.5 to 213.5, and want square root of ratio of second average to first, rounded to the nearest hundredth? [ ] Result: 0.90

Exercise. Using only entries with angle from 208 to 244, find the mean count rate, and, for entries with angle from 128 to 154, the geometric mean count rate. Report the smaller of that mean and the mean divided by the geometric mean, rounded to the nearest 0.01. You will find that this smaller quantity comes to 0.99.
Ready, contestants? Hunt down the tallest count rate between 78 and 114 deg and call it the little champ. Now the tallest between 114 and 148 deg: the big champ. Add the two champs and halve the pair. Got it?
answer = 7.4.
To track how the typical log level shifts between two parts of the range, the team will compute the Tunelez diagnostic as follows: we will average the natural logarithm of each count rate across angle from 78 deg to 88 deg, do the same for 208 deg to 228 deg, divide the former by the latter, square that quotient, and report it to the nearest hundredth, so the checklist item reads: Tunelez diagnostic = 1.09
